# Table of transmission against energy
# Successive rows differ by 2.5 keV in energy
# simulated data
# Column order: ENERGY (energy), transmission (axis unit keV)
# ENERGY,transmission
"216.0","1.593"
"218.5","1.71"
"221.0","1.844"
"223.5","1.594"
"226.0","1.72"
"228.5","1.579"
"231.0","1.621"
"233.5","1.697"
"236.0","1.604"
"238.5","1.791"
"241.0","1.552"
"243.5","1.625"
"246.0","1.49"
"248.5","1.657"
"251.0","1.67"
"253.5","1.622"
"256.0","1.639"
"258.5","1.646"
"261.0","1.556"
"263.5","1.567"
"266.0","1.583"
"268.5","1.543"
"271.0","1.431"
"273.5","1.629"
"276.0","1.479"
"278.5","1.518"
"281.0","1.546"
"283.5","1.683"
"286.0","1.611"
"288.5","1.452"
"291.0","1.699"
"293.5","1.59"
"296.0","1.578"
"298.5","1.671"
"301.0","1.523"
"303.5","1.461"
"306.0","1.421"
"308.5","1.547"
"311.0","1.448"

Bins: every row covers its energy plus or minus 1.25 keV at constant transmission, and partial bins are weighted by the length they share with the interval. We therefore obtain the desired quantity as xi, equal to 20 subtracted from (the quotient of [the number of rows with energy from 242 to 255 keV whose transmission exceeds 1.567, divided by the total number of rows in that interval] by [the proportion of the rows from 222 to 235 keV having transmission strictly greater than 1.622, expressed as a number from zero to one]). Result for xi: -18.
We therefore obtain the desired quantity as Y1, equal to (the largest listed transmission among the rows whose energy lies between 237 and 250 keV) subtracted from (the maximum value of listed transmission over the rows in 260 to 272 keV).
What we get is -0.21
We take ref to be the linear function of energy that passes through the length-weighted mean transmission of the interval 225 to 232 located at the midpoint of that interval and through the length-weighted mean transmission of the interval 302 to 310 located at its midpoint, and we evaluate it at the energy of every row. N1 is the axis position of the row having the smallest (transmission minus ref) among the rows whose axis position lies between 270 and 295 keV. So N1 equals 271.0 keV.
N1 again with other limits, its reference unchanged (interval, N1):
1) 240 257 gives 246.0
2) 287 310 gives 288.5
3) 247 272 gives 271.0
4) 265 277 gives 271.0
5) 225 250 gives 246.0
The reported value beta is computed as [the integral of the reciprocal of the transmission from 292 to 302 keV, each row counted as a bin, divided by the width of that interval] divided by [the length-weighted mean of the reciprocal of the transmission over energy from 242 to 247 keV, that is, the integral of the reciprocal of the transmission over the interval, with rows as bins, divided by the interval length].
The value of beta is 0.978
